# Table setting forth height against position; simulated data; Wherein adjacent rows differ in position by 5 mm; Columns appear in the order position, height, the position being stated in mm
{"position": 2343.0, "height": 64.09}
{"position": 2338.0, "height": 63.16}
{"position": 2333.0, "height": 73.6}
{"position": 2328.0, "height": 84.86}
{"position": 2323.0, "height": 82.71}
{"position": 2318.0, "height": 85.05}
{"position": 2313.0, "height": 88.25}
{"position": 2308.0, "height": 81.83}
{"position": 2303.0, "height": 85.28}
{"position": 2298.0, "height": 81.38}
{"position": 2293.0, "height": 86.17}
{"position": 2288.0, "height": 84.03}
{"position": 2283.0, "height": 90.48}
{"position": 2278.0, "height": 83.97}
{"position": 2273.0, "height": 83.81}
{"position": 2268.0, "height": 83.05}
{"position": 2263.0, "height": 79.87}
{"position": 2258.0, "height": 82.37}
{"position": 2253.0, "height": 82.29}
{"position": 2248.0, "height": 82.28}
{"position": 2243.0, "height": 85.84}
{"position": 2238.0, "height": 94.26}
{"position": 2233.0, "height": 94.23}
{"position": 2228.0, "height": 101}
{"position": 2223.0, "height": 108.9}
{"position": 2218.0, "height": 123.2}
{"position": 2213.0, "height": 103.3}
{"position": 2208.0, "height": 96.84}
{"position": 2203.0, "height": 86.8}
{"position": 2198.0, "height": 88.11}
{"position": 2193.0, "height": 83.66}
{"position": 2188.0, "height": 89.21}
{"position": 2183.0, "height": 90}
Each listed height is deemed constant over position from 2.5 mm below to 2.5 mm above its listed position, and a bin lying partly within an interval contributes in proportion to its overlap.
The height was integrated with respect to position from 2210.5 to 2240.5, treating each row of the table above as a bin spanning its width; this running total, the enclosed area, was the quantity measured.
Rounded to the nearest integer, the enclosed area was 3124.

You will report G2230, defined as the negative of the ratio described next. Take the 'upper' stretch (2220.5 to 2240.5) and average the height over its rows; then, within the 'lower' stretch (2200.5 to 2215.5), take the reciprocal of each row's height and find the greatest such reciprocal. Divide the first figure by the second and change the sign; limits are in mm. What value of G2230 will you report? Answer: -8645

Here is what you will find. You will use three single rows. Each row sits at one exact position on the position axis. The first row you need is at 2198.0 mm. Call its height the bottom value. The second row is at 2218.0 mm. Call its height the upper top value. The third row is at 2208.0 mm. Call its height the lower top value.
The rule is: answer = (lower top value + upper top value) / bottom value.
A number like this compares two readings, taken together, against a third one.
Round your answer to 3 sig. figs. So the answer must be 2.50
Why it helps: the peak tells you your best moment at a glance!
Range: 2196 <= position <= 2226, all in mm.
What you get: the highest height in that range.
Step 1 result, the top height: 123.2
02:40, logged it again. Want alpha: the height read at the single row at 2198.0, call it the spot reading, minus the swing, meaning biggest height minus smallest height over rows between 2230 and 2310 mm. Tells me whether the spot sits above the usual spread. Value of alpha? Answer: 74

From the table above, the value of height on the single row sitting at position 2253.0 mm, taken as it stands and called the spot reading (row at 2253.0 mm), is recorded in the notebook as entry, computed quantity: 82.29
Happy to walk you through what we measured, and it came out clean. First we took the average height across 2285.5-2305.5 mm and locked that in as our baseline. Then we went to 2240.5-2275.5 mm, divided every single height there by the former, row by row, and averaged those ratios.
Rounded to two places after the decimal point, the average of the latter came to 0.98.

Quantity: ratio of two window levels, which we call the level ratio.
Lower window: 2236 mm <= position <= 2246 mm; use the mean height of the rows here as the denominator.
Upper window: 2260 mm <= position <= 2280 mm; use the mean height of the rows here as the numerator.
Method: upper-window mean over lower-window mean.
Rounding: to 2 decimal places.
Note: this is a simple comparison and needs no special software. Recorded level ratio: 0.92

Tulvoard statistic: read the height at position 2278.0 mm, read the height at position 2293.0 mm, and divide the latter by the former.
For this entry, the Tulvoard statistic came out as 1.0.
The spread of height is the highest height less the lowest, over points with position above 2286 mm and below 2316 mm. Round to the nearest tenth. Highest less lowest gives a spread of 6.9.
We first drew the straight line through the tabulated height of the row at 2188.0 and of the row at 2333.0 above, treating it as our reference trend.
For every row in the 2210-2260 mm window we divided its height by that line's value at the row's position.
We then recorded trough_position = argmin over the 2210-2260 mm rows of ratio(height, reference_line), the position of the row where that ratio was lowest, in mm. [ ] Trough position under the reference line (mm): 2248.0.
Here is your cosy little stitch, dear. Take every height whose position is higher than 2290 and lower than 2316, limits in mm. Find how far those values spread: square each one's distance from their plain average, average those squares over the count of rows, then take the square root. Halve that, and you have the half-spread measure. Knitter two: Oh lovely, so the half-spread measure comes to 1.3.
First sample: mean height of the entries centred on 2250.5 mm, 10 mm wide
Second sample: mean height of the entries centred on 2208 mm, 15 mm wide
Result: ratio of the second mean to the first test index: 1.16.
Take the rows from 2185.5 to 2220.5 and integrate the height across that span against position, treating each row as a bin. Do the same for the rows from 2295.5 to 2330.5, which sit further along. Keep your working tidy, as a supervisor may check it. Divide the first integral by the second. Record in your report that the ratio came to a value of 1.14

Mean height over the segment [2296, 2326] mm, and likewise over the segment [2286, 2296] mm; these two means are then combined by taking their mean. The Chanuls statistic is 84.6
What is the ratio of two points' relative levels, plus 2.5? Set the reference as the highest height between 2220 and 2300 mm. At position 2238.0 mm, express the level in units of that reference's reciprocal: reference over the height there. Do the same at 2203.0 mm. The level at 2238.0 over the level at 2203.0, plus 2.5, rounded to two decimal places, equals 3.42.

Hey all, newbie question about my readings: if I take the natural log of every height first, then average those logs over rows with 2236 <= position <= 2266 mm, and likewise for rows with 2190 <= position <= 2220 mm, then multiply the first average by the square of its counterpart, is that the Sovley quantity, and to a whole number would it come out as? 92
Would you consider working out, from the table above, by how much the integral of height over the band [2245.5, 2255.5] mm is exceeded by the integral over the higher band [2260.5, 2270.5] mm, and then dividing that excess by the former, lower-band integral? -0.01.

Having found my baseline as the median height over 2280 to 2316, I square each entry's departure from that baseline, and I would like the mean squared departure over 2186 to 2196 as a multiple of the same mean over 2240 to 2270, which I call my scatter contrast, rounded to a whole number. 1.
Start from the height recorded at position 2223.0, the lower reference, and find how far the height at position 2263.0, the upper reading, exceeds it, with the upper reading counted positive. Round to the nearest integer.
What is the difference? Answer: -29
